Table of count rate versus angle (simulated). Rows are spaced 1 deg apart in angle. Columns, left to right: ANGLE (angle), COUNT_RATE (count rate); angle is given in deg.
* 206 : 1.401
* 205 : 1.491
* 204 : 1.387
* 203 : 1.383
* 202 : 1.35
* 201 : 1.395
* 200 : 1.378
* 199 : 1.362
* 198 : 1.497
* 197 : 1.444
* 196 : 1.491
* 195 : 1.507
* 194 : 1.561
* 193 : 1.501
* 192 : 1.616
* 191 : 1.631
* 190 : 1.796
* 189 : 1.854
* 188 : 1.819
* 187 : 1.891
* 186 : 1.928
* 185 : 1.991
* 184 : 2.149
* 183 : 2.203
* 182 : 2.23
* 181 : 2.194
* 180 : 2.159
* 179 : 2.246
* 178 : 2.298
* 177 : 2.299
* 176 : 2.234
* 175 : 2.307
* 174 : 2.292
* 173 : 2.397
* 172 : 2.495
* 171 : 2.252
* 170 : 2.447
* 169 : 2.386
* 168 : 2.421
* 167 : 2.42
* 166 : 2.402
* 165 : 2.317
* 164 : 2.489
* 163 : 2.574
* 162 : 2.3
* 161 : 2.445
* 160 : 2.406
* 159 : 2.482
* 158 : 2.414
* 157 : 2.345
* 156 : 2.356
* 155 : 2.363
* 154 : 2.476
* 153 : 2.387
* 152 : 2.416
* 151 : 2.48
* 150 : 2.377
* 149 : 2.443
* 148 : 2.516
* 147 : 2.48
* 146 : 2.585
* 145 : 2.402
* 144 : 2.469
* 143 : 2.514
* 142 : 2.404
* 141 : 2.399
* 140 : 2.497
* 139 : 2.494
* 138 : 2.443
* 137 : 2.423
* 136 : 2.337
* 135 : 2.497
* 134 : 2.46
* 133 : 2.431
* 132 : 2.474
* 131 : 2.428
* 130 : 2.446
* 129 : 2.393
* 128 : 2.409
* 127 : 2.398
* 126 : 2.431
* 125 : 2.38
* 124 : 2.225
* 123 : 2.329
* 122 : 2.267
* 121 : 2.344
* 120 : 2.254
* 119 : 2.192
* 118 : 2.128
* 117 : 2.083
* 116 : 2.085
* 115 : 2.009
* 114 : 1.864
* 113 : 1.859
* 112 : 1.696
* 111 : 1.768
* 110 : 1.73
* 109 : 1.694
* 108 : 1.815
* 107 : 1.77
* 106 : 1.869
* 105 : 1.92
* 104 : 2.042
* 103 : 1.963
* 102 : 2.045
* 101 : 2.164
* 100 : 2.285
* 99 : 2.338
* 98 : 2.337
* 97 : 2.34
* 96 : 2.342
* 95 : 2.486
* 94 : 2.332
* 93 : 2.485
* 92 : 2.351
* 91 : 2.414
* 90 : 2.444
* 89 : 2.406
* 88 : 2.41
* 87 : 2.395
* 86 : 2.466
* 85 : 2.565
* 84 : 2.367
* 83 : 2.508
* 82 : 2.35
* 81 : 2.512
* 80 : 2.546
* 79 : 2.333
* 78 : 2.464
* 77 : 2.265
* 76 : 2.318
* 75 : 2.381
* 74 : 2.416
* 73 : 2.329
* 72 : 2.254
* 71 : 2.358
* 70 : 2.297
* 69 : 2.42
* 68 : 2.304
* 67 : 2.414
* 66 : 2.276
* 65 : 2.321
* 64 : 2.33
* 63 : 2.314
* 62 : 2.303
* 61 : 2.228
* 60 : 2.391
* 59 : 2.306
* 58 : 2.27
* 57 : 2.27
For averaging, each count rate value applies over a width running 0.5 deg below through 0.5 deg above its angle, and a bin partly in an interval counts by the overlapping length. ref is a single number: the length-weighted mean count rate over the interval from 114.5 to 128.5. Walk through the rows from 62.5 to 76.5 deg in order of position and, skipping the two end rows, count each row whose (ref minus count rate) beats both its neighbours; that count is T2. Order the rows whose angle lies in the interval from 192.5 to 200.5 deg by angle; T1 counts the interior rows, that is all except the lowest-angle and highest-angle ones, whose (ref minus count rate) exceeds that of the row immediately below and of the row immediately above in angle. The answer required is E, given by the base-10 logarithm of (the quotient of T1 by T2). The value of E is -0.30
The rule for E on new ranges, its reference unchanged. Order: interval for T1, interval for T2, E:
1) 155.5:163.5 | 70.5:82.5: 0.00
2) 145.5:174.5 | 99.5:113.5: 0.35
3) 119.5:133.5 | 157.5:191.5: -0.26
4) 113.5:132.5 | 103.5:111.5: 0.48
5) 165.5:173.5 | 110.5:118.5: 0.00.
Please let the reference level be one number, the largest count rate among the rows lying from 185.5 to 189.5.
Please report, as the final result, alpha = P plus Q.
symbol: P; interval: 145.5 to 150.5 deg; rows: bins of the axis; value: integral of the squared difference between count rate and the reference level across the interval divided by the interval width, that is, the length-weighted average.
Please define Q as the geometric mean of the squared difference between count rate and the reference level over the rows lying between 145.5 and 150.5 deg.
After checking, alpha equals 0.6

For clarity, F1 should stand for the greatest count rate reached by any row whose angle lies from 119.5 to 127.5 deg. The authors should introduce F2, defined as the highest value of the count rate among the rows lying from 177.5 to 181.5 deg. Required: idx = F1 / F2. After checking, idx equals 1.06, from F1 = 2.431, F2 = 2.298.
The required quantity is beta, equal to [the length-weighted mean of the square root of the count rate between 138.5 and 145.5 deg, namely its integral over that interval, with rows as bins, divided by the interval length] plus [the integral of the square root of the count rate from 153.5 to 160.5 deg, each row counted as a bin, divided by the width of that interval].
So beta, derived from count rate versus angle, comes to 3.12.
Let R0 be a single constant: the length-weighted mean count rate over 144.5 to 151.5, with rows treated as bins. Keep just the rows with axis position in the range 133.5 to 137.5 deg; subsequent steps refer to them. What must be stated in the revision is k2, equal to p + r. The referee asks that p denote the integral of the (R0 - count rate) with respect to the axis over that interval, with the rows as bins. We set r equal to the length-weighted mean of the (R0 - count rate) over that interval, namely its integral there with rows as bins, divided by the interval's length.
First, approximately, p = 0.2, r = 0.04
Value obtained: 0.2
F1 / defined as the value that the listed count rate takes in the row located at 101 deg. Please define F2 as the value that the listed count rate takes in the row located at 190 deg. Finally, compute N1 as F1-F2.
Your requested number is 0.4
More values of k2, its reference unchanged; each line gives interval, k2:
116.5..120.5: 1.5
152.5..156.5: 0.4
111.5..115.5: 3.1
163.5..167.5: 0.3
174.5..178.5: 0.9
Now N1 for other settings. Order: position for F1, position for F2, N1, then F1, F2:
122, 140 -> -0.2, 2.267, 2.497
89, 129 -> 0.0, 2.406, 2.393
